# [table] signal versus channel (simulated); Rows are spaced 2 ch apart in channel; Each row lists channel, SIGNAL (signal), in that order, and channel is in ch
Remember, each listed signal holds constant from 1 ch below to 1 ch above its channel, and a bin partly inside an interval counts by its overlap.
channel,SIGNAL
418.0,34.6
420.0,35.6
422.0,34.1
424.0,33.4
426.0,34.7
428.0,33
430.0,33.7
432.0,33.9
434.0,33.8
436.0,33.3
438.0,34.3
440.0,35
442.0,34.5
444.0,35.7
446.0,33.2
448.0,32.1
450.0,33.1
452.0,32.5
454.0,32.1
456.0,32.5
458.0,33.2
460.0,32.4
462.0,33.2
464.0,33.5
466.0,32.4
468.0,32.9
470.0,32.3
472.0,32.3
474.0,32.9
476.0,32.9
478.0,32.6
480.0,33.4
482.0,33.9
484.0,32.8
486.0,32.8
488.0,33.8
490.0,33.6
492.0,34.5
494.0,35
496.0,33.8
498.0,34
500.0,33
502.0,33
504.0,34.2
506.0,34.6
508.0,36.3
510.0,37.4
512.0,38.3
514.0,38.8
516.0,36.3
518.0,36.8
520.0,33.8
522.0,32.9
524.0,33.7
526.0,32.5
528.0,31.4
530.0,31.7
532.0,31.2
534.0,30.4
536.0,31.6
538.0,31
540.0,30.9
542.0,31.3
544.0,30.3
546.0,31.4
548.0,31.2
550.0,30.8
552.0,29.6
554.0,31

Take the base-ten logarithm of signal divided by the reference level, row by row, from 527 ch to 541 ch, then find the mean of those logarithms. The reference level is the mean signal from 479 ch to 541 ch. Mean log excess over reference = -0.035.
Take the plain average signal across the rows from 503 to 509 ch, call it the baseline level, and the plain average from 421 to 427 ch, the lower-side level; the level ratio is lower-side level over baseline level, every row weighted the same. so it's 0.97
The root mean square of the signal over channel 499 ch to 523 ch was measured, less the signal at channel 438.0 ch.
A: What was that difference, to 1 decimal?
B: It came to 1.2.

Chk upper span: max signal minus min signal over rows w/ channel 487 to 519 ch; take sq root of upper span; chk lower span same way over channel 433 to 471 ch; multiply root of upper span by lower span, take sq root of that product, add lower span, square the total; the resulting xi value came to 43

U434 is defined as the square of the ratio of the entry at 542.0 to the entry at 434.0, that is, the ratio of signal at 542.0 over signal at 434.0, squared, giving 0.86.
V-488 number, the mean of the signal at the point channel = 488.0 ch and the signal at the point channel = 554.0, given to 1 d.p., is 32.4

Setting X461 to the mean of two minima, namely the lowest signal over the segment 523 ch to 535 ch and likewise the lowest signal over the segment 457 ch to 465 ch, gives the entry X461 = 31.4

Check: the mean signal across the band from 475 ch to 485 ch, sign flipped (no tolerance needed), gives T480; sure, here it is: -33.1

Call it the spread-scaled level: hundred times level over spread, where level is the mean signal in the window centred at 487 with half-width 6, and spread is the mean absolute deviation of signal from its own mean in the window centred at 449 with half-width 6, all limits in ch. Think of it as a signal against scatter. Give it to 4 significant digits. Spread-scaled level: 3776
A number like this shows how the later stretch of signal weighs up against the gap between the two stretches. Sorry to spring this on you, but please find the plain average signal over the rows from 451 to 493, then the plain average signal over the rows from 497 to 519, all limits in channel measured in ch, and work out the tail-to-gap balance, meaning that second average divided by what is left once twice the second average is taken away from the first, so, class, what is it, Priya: -0.93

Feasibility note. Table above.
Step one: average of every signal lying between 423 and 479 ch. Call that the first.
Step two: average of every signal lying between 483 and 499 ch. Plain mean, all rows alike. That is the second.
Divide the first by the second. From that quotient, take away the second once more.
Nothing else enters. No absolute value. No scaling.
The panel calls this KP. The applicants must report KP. -32.8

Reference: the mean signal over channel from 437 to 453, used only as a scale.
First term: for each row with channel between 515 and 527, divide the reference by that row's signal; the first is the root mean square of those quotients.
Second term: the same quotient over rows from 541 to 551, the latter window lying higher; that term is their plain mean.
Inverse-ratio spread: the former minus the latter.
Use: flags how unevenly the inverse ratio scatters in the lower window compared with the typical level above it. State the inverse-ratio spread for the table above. -0.10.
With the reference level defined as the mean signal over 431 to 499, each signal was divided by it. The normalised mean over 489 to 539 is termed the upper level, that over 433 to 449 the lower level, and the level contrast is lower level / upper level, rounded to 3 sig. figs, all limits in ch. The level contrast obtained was 1.00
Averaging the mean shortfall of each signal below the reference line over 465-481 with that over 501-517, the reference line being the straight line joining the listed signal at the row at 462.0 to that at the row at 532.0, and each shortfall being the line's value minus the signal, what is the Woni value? -2.0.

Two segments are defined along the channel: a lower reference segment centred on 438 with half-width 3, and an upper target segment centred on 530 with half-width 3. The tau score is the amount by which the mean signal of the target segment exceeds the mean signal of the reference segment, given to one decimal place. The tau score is -2.8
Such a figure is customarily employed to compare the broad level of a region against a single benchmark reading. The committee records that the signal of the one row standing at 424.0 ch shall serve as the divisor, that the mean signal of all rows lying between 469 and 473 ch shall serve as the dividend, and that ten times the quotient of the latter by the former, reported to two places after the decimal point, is 9.67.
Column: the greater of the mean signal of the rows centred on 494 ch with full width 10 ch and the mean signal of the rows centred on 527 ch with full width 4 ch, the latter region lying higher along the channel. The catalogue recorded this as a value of 34.2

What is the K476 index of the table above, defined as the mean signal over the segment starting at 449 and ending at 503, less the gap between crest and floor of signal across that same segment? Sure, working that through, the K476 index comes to 30.2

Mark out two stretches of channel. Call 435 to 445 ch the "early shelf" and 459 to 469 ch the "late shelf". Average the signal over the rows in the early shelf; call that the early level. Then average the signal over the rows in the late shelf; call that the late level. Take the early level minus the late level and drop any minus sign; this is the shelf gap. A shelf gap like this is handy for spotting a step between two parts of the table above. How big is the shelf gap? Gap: 1.7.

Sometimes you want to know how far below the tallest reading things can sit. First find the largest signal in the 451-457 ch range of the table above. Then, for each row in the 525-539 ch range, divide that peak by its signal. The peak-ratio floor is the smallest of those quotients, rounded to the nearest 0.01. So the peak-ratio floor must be 1.00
